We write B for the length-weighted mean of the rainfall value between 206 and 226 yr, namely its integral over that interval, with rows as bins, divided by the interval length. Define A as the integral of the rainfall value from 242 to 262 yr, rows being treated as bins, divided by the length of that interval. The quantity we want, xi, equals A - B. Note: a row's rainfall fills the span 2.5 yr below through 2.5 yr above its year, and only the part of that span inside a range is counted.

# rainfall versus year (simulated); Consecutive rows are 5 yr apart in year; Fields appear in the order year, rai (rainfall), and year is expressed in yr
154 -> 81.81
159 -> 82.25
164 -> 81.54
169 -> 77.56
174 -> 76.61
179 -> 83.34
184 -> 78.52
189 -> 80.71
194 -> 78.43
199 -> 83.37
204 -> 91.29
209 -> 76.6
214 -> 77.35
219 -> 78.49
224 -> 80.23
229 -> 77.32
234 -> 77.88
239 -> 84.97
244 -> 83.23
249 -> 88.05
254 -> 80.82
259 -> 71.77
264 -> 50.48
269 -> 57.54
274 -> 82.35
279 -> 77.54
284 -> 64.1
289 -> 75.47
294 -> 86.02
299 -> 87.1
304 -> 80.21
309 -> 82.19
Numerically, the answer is 1.7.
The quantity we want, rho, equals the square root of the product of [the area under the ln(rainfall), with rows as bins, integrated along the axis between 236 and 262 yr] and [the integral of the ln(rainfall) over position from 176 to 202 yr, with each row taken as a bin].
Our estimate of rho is 114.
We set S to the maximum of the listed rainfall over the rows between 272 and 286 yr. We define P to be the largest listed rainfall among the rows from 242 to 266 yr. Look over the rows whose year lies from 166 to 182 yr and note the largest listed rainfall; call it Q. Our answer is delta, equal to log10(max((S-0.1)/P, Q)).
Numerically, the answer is 1.92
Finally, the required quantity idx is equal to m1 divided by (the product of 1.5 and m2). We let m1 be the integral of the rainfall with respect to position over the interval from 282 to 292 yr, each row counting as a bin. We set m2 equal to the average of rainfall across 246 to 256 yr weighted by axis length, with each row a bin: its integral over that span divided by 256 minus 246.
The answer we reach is 5.6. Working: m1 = 709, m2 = 84.6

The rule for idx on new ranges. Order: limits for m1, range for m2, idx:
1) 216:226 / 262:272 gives 9.5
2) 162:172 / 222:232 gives 6.7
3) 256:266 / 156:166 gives 5.1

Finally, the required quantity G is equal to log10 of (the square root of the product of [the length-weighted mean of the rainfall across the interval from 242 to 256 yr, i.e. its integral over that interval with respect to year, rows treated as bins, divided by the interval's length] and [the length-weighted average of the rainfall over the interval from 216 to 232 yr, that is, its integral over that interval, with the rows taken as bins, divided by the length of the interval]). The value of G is 1.91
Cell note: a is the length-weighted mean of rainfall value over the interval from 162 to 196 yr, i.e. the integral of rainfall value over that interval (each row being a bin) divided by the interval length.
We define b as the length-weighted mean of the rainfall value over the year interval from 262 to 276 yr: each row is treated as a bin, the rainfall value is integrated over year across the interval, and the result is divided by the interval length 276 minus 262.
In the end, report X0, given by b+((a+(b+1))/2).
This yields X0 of 135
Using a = 79.5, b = 63.2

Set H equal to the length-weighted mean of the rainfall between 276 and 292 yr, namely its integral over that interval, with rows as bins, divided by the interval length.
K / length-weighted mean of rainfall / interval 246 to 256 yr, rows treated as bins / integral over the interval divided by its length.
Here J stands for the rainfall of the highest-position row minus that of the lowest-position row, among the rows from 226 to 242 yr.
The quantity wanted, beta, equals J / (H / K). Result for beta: 9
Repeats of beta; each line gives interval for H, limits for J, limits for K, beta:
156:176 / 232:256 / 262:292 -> 3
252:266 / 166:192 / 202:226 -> 4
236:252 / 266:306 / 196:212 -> 22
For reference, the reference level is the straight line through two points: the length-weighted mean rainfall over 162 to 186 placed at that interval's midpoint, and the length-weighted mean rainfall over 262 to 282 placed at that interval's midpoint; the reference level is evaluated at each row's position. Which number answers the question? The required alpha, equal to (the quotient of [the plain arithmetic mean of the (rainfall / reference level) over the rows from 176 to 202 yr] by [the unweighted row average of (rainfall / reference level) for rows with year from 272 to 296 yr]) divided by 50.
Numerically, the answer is 0.018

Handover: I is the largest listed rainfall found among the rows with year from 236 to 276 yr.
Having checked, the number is 88.05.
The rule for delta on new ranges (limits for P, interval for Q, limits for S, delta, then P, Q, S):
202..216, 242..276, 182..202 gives 1.94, 91.29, 88.05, 83.37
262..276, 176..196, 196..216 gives 1.92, 82.35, 83.34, 91.29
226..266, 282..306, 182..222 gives 1.94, 88.05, 87.1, 91.29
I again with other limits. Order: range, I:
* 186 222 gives 91.29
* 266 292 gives 82.35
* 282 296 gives 86.02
